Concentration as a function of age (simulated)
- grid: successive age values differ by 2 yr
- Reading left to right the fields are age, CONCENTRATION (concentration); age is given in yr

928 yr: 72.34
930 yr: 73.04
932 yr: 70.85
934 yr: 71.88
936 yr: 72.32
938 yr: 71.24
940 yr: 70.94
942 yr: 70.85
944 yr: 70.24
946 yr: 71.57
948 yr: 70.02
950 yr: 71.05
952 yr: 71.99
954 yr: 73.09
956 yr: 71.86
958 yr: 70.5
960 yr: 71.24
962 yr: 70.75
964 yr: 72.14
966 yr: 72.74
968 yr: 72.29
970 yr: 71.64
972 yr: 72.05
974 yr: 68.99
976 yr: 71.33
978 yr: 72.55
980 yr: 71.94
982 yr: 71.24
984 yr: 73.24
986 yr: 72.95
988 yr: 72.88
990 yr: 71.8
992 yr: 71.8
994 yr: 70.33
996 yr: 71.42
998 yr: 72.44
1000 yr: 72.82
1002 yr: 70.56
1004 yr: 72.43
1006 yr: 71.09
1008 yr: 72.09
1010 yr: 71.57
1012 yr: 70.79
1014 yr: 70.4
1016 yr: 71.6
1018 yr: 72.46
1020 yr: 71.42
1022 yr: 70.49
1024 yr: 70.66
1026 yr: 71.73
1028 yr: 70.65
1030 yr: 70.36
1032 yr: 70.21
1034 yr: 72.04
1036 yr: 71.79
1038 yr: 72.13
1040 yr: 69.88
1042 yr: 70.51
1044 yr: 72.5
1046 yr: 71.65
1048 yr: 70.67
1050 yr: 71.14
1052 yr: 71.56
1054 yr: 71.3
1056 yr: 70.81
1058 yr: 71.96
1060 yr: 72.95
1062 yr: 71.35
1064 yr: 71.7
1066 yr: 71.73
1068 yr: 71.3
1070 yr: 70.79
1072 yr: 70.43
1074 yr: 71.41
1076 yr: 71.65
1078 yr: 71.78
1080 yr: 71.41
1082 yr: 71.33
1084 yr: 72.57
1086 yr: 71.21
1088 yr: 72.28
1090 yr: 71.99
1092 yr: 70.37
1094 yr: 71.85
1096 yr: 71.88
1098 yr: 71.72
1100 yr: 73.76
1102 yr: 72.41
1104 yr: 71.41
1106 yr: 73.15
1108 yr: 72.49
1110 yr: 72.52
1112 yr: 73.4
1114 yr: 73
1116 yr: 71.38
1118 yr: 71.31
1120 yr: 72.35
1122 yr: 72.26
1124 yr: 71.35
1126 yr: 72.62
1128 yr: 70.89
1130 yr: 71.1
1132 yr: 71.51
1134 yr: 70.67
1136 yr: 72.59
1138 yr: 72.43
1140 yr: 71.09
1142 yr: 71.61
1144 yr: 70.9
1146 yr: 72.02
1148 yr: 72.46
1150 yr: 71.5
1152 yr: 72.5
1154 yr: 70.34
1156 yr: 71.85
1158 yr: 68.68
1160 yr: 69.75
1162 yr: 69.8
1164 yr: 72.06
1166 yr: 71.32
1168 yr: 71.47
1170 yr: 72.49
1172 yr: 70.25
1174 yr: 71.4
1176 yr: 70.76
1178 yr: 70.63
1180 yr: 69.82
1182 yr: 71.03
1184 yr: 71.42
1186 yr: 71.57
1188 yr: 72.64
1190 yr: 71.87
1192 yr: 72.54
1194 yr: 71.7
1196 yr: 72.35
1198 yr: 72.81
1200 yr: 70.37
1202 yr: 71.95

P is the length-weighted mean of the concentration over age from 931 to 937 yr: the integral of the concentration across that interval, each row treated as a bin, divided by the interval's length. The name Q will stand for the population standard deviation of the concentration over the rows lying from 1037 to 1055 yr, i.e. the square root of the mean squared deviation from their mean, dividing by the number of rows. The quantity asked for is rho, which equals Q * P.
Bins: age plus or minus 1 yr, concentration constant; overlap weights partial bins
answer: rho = 55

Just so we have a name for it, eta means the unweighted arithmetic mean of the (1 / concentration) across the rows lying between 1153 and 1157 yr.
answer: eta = 0.0141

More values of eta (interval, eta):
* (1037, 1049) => 0.0140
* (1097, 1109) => 0.0138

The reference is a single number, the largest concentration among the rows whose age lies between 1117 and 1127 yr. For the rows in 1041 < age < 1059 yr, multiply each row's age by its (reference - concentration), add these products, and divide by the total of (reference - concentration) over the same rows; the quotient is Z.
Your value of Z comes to 1049.8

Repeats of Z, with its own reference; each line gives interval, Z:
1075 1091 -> 1082.2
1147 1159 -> 1155.4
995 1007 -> 1001.8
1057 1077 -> 1069.0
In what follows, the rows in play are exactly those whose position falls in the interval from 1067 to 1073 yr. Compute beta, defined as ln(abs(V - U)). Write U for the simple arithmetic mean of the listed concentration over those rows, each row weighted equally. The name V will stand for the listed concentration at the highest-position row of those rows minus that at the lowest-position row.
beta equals 4.27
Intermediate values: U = 70.8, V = -0.9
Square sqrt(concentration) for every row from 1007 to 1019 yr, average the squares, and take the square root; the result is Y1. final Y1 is 8.45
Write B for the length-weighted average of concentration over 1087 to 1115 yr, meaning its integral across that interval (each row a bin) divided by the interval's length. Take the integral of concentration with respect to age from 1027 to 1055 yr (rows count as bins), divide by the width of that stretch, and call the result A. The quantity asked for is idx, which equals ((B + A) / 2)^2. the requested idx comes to 5146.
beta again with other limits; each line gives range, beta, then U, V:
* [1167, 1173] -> 4.29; 71.4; -1.2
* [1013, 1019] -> 4.24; 71.5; 2.1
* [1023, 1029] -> 4.26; 71.0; 0.0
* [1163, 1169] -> 4.28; 71.6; -0.6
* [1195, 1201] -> 4.30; 71.8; -2.0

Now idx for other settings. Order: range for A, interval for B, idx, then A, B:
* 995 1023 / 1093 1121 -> 5175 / 71.5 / 72.3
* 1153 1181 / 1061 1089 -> 5059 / 70.8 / 71.5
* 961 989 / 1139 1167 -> 5115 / 71.9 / 71.1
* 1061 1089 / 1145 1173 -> 5089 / 71.5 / 71.2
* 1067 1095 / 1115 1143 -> 5120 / 71.5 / 71.7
